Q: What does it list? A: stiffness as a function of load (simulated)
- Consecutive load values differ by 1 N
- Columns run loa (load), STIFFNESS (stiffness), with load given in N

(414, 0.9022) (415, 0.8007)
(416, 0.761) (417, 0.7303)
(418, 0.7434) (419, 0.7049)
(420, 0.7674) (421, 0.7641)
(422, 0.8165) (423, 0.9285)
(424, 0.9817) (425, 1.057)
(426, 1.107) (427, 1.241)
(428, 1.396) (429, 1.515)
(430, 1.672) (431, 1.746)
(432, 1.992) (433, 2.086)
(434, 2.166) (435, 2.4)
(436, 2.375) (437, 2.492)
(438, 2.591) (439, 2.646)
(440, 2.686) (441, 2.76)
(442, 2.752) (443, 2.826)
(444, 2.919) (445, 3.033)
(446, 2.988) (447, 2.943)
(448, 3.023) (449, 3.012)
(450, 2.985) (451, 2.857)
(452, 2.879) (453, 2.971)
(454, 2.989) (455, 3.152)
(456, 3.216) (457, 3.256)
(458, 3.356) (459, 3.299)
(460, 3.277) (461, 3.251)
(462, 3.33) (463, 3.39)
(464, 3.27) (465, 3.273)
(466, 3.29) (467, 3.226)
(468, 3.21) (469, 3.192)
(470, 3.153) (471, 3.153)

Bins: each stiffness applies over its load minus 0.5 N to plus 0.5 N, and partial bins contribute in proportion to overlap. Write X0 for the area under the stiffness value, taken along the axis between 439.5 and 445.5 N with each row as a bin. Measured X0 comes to 17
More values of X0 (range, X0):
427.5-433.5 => 10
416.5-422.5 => 5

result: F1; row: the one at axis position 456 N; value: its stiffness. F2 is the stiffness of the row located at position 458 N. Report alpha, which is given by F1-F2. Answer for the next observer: -0.1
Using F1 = 3.216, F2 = 3.356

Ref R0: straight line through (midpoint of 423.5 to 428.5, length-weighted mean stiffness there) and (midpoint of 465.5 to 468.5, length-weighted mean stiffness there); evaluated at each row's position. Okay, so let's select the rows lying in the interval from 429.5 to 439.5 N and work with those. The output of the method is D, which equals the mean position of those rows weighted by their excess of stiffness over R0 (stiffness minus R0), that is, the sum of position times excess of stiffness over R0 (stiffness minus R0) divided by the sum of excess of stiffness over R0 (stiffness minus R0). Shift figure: 435.3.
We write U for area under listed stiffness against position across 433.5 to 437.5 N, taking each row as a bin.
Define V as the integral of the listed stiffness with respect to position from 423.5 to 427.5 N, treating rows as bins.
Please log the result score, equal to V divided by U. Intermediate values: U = 9.4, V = 4.4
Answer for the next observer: 0.5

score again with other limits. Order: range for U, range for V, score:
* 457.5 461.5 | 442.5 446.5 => 0.9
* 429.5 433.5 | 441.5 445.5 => 1.5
